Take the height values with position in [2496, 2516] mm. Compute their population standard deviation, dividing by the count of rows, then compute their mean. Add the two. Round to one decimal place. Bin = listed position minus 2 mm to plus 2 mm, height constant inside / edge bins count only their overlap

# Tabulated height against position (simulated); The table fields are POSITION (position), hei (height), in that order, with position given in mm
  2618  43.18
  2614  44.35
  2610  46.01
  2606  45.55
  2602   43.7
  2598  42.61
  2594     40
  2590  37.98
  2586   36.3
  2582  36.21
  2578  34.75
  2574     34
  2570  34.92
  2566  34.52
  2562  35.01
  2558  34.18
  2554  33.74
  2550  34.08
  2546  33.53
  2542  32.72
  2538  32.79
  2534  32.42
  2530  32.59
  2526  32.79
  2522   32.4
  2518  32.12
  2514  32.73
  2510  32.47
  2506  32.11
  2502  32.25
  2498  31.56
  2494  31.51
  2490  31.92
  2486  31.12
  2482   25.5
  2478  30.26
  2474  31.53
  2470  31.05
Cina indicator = 32.6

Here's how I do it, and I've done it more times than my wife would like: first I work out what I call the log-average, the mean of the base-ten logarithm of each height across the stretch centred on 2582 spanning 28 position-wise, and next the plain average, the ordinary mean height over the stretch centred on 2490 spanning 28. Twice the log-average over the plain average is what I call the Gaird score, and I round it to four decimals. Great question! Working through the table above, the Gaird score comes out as 0.1020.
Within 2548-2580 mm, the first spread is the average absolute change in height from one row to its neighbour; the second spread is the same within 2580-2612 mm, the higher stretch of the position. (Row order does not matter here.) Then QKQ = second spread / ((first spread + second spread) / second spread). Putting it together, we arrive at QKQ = 1.0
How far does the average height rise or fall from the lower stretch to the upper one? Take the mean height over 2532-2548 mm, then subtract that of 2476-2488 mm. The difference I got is 3.9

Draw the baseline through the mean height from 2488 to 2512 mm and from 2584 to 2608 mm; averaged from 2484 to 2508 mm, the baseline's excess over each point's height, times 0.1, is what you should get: 0.0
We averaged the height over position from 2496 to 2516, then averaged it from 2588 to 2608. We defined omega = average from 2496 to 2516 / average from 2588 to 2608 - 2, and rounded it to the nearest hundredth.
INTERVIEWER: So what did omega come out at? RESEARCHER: -1.23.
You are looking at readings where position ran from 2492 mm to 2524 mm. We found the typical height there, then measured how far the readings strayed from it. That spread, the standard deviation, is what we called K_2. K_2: 0.4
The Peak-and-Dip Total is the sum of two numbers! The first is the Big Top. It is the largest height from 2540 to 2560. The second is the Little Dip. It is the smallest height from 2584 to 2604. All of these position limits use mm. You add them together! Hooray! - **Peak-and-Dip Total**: 70.5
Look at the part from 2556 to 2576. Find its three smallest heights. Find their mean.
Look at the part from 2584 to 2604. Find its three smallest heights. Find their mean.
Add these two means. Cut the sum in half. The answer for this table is 36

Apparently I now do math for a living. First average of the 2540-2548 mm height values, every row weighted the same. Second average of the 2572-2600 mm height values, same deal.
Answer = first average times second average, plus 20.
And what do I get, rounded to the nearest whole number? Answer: 1259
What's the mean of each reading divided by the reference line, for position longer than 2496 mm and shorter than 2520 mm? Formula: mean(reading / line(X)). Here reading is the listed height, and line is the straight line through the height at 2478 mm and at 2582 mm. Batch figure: 1.007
